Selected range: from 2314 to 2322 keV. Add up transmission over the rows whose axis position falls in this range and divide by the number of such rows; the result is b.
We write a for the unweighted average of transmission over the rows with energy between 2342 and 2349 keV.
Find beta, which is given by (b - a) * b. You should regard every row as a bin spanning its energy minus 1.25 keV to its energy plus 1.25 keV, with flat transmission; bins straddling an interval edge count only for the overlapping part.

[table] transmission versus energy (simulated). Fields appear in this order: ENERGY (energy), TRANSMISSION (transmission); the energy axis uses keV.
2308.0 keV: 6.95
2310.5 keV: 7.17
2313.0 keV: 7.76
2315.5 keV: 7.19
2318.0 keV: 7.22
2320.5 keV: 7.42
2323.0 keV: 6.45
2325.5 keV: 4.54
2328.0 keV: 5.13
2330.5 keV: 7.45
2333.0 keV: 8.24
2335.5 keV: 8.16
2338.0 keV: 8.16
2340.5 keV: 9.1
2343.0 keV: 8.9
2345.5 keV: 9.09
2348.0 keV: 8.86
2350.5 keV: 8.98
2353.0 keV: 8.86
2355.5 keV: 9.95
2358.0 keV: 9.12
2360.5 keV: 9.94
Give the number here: -12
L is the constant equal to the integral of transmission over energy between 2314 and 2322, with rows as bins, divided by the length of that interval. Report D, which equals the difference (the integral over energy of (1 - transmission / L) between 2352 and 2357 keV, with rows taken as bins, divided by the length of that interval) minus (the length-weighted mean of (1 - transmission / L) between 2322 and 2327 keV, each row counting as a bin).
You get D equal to -0.55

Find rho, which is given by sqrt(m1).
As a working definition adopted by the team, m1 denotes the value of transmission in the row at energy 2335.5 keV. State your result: 2.857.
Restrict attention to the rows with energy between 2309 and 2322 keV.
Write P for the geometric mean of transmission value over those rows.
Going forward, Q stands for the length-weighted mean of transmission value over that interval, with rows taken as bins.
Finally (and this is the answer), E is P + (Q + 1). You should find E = 15.7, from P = 7.3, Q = 7.3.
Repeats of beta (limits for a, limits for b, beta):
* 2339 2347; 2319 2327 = -18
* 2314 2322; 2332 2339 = 7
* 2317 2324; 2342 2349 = 17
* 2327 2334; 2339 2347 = 19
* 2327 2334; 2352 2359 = 22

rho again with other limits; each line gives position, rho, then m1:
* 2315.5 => 2.681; 7.19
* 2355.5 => 3.154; 9.95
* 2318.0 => 2.687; 7.22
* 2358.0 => 3.020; 9.12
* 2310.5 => 2.678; 7.17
